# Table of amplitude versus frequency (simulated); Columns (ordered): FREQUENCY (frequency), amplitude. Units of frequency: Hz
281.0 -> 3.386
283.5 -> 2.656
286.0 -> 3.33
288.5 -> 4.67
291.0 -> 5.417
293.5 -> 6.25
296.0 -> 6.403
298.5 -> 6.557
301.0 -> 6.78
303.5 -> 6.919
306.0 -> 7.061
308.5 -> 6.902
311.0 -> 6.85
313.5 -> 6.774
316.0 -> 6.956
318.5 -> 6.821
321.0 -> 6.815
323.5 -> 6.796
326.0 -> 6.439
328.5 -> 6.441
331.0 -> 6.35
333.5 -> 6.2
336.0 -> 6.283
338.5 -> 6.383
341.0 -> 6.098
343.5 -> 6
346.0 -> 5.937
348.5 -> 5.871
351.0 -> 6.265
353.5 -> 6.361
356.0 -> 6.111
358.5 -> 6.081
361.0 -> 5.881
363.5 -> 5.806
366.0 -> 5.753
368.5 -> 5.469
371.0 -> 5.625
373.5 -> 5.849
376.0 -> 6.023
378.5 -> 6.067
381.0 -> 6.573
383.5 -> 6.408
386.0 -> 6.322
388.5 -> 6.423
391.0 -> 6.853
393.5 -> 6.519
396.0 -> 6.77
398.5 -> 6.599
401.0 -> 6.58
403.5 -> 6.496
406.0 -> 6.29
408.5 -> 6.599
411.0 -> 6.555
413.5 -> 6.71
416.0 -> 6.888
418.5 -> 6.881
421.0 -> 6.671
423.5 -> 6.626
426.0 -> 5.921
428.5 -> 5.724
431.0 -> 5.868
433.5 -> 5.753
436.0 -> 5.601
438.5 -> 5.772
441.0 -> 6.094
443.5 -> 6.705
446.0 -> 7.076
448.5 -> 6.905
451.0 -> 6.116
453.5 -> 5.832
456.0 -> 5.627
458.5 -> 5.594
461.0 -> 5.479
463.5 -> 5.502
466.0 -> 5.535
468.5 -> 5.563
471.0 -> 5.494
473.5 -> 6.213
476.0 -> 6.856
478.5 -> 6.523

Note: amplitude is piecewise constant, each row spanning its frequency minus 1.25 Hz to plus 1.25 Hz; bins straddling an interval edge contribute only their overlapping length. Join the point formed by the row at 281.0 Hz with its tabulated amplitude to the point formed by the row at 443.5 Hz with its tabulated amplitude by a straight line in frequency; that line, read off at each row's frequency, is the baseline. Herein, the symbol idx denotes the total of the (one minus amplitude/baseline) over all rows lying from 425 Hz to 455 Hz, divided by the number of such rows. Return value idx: 0.1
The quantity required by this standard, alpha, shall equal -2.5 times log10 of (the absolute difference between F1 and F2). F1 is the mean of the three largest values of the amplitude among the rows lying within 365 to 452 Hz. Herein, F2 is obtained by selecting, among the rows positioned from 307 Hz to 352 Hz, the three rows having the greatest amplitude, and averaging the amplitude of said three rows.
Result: 3.2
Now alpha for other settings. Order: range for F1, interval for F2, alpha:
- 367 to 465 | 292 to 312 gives 5.9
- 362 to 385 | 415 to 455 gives 0.5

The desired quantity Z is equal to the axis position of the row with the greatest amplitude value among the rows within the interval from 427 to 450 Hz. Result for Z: 446.0 Hz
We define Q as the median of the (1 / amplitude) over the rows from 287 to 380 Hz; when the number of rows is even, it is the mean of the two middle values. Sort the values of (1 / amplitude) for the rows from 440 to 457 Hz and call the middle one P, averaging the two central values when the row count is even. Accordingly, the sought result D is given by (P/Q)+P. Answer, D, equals 1.19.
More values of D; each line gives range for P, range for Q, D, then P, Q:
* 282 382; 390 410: 1.21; 0.160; 0.152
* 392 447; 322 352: 1.11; 0.152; 0.159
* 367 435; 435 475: 1.03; 0.154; 0.175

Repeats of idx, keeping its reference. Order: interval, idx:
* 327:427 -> -0.2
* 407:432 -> 0.0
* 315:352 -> -0.4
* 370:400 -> -0.2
